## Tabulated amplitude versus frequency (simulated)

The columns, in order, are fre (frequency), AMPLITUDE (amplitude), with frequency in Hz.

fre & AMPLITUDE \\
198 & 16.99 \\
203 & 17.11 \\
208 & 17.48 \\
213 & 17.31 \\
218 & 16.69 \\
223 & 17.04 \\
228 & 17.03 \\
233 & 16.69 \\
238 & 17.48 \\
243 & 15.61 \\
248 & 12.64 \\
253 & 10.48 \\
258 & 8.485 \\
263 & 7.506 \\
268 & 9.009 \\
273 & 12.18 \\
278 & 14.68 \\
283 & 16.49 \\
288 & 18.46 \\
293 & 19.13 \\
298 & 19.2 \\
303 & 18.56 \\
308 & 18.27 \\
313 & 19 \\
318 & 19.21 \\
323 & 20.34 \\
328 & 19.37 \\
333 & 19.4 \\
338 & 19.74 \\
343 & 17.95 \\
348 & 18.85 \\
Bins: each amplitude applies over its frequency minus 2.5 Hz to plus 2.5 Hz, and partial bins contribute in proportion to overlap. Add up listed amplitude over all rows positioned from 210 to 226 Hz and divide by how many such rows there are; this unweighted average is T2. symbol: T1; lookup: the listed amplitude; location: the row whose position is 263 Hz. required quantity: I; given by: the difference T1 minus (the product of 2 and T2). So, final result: -27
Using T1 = 7.506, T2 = 17.0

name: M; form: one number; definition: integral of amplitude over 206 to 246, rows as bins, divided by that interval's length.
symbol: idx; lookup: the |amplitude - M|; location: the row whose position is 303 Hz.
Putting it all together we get 1.70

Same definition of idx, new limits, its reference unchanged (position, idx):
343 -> 1.09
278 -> 2.18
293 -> 2.27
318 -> 2.35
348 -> 1.99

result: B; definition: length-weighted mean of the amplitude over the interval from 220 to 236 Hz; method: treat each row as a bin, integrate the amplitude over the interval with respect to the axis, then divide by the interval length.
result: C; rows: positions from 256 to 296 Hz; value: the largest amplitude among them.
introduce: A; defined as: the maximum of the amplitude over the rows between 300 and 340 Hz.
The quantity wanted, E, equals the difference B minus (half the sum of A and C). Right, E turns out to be -3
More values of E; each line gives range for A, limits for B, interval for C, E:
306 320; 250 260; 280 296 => -9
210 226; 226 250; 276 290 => -2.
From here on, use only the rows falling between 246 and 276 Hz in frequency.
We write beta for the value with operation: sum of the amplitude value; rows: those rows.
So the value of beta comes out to 60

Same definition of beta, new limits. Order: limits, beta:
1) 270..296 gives 81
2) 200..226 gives 86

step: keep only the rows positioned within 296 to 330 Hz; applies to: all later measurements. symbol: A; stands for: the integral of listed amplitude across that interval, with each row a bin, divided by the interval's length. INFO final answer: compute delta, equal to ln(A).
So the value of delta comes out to 2.95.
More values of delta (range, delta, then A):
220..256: 2.72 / 15.2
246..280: 2.36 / 10.6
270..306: 2.83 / 16.9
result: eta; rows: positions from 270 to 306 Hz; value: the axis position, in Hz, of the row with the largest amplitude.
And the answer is 298 Hz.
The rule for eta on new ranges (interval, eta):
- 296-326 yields 323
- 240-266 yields 243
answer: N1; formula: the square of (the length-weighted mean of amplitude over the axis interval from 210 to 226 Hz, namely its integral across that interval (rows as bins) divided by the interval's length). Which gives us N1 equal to 290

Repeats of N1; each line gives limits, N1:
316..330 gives 387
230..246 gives 272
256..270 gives 69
